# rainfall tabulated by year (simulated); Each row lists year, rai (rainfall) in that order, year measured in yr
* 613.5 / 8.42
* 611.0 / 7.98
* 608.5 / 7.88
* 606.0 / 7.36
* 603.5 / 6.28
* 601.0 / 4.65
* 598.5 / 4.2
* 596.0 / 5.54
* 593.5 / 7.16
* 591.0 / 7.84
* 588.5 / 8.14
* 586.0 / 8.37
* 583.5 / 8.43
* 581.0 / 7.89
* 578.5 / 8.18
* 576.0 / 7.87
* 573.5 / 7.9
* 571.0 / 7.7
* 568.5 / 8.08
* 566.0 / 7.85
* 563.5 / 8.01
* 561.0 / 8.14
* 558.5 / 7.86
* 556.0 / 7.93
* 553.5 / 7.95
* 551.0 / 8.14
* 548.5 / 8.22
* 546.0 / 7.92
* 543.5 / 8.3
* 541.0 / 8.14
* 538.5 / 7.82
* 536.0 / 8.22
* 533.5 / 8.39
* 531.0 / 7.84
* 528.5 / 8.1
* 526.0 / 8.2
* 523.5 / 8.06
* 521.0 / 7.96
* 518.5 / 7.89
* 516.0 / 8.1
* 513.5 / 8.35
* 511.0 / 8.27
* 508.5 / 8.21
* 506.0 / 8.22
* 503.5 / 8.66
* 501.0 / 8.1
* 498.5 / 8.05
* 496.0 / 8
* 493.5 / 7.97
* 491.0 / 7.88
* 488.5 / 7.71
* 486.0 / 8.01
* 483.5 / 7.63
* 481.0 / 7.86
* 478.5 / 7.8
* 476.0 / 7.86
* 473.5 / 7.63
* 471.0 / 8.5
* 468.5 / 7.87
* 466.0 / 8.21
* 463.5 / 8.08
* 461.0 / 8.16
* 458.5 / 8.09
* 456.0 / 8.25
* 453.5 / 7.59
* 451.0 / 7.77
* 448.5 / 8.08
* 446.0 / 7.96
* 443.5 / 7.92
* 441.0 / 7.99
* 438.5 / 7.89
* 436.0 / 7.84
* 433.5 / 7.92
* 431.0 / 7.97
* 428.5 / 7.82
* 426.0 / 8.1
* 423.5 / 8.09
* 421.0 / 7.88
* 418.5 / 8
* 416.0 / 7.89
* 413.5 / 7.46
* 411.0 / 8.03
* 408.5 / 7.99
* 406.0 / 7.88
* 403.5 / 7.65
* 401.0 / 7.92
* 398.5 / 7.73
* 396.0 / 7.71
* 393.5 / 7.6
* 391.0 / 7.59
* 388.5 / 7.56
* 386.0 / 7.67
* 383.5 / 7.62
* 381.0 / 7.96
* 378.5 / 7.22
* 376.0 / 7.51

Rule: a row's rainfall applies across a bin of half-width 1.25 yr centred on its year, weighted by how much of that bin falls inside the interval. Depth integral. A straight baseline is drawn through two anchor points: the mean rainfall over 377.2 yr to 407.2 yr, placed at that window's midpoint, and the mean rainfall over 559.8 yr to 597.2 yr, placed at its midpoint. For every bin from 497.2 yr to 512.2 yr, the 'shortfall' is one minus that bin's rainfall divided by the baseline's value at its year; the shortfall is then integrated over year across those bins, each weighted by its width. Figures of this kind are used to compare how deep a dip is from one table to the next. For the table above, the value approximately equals -1.0 yr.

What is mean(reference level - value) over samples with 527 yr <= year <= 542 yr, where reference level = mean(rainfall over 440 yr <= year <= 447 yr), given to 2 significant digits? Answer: -0.13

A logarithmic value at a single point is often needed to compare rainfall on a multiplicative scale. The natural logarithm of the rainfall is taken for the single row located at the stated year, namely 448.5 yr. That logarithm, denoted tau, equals 2.09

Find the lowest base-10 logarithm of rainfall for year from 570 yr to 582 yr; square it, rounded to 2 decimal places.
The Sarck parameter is 0.79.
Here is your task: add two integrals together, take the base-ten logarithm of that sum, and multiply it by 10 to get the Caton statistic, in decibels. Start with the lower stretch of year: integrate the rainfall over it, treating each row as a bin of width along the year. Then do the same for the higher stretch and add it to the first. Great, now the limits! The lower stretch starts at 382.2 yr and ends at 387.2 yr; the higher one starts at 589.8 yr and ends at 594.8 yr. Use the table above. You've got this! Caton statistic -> 18.8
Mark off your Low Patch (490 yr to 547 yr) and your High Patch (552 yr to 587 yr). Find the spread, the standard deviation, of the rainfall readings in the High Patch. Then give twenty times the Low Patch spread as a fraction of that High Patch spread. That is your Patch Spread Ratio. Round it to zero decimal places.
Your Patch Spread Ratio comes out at 20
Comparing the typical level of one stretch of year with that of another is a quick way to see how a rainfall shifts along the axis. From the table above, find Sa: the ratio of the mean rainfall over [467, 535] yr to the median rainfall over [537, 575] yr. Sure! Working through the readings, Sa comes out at 1.01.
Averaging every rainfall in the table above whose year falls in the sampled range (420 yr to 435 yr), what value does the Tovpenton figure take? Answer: 7.96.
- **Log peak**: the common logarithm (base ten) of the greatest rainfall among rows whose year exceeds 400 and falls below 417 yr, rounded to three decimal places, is 0.905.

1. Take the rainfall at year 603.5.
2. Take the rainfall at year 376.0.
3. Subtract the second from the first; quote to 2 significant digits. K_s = -1.2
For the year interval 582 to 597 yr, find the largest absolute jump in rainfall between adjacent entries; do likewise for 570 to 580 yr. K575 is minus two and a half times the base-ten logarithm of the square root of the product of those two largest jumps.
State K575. 0.37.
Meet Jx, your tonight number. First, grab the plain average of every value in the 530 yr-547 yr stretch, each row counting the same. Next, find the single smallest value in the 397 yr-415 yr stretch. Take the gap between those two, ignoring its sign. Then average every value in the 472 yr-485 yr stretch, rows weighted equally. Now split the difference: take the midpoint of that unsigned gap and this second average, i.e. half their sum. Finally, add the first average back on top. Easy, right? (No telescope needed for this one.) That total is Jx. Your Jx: 12.3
